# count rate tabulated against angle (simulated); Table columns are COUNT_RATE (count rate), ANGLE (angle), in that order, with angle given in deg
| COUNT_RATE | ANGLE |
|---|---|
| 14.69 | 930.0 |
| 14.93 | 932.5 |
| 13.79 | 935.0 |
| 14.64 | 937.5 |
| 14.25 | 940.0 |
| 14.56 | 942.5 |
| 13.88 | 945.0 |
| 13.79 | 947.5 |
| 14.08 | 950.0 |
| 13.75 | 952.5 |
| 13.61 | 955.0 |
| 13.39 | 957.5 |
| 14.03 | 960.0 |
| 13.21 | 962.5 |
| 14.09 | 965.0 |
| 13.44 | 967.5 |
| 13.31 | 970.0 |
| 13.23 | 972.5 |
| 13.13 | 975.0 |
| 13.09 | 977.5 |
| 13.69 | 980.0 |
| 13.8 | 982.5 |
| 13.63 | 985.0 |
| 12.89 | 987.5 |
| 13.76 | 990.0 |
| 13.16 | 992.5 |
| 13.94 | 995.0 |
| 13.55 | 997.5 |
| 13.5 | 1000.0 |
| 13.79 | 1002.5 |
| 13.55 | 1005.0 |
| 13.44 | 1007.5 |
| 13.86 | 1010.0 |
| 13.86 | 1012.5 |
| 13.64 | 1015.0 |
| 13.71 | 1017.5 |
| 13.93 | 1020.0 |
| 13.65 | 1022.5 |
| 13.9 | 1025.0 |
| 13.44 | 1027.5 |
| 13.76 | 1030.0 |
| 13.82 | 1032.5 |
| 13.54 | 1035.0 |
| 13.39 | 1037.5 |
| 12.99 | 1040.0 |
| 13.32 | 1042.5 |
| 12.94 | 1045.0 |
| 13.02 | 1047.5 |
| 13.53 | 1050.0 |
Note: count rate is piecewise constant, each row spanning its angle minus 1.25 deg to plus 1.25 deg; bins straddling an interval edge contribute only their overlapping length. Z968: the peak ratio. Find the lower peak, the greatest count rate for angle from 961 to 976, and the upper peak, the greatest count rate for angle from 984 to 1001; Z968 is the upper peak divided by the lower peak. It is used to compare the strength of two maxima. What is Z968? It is 0.989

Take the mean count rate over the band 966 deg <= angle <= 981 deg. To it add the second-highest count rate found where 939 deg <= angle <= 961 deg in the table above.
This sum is 27.6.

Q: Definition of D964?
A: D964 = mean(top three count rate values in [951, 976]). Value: 14.0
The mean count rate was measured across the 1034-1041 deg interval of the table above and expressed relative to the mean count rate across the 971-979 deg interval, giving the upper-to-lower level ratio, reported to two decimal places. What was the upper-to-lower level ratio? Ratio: 1.01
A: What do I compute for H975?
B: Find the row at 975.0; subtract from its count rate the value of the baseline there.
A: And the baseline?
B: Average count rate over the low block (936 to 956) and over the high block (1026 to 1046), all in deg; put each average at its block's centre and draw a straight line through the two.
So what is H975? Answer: -0.73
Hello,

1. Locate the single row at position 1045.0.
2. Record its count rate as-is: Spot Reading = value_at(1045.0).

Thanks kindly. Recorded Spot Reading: 12.94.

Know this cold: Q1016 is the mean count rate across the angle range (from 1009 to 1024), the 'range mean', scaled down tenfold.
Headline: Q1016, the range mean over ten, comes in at 1.38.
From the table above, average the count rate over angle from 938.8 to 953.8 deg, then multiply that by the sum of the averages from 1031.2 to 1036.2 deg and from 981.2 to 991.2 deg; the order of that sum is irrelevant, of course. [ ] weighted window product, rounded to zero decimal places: 382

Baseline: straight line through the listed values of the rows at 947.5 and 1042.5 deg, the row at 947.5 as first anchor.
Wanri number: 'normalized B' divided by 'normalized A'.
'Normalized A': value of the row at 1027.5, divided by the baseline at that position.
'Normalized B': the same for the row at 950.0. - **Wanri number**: 1.02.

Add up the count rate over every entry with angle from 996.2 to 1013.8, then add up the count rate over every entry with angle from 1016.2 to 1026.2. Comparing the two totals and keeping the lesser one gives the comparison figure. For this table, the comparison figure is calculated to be 55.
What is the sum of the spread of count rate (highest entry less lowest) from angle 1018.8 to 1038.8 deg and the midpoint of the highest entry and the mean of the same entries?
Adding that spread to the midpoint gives 14.3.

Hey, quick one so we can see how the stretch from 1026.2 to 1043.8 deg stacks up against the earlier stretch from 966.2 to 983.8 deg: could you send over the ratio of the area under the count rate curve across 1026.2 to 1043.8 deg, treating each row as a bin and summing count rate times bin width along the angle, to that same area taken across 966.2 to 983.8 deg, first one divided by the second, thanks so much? 1.01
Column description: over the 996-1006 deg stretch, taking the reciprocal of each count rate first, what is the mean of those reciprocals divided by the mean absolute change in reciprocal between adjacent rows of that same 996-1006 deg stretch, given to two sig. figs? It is 71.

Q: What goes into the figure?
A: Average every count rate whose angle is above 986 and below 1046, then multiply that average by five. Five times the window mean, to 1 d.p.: 67.8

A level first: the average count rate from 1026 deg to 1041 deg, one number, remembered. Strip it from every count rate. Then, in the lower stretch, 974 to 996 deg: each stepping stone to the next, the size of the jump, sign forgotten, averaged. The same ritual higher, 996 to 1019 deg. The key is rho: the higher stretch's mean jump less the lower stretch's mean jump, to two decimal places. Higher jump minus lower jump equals -0.31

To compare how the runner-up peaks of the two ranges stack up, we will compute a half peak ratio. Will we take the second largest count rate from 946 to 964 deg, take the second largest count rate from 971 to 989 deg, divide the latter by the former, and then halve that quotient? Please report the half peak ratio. 0.488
